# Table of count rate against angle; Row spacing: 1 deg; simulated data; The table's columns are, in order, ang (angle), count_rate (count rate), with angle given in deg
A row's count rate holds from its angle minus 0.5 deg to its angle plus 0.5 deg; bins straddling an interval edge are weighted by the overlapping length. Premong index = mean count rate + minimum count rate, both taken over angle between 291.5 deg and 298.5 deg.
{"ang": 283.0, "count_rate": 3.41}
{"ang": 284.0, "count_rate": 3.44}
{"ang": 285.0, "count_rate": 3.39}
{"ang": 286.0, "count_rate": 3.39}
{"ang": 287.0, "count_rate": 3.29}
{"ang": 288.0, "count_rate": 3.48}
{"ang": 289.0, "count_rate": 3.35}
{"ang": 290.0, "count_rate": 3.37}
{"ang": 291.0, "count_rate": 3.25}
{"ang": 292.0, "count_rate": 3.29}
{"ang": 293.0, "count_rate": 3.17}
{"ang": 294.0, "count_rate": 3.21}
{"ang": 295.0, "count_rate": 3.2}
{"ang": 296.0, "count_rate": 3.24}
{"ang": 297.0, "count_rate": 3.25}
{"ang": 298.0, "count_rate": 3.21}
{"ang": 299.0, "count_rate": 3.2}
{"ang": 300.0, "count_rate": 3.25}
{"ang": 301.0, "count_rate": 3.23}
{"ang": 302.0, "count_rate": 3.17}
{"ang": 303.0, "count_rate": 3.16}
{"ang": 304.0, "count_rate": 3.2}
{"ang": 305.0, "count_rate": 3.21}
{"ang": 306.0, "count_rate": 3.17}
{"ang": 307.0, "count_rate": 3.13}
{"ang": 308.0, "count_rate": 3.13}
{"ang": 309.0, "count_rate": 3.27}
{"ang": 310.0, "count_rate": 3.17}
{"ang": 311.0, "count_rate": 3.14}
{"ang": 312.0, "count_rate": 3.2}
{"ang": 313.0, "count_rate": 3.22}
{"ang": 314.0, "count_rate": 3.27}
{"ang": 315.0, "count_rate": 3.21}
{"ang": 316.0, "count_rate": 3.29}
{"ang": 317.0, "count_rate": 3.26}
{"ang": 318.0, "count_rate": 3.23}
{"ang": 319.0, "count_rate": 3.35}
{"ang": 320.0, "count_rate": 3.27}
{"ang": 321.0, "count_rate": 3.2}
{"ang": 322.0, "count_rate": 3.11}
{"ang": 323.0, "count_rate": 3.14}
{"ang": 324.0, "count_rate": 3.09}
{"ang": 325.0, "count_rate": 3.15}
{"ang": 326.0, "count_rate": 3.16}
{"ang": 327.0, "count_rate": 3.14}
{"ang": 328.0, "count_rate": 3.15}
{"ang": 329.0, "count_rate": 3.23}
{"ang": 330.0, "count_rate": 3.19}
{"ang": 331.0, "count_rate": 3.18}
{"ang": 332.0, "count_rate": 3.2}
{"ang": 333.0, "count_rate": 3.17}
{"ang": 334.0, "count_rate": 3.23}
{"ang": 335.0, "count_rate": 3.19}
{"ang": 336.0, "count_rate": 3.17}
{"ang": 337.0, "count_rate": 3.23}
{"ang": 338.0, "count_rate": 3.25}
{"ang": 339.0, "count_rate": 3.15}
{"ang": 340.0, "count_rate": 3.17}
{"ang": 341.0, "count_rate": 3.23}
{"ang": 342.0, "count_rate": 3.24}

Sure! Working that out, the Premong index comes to 6.39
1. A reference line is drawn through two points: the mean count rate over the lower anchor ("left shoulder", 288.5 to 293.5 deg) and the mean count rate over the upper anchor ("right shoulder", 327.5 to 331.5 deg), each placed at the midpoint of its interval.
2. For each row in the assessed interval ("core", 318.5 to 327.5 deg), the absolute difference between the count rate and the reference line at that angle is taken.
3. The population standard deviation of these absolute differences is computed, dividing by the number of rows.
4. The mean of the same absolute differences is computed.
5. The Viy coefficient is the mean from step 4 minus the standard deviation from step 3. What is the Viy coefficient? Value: 0.031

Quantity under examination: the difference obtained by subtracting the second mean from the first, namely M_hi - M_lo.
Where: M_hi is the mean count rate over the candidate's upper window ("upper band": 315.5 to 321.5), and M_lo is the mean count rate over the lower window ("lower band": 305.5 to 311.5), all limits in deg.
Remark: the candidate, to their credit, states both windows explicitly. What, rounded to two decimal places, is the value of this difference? 0.10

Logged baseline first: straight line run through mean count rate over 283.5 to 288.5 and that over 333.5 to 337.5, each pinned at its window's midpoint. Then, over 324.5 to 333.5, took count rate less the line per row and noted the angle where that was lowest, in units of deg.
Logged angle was 327.0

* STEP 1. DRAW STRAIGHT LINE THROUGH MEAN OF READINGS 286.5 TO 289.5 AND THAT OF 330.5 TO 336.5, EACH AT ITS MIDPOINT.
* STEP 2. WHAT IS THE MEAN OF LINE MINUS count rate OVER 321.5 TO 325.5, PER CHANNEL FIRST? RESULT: 0.11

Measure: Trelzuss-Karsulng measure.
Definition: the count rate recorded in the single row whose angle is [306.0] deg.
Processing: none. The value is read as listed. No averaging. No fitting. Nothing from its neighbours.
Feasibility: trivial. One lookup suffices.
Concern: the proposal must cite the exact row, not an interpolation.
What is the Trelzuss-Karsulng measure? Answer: 3.17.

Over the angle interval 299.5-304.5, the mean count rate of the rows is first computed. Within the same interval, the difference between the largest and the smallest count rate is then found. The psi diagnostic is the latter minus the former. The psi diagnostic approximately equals -3.11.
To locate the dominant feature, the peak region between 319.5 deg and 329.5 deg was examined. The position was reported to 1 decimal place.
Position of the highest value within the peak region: 320.0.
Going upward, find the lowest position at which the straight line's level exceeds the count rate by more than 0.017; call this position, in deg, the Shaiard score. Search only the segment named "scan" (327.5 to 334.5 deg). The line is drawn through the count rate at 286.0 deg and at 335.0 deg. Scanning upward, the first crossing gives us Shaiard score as 328.0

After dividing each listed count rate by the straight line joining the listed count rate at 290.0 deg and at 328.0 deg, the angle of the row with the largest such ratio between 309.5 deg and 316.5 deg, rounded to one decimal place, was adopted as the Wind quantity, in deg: 316.0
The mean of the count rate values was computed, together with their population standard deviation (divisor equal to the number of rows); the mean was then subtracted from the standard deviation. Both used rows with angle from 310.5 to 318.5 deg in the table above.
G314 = -3.18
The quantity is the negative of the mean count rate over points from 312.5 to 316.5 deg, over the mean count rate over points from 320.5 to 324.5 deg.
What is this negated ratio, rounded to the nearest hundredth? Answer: -1.04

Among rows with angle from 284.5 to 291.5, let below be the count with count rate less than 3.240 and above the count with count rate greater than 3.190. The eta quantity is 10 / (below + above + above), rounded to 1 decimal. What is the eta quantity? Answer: 0.7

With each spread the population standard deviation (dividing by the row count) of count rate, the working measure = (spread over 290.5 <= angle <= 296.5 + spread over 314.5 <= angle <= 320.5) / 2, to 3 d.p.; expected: 0.042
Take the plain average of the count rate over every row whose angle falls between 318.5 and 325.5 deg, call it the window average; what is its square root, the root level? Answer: 1.79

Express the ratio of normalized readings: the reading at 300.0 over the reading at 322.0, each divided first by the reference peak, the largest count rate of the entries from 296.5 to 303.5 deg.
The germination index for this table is 1.05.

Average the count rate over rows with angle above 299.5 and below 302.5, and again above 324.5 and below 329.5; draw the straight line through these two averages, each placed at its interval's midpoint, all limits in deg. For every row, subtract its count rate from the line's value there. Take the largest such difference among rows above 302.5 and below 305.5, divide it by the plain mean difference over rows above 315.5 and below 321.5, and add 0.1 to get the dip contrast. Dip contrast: -0.5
